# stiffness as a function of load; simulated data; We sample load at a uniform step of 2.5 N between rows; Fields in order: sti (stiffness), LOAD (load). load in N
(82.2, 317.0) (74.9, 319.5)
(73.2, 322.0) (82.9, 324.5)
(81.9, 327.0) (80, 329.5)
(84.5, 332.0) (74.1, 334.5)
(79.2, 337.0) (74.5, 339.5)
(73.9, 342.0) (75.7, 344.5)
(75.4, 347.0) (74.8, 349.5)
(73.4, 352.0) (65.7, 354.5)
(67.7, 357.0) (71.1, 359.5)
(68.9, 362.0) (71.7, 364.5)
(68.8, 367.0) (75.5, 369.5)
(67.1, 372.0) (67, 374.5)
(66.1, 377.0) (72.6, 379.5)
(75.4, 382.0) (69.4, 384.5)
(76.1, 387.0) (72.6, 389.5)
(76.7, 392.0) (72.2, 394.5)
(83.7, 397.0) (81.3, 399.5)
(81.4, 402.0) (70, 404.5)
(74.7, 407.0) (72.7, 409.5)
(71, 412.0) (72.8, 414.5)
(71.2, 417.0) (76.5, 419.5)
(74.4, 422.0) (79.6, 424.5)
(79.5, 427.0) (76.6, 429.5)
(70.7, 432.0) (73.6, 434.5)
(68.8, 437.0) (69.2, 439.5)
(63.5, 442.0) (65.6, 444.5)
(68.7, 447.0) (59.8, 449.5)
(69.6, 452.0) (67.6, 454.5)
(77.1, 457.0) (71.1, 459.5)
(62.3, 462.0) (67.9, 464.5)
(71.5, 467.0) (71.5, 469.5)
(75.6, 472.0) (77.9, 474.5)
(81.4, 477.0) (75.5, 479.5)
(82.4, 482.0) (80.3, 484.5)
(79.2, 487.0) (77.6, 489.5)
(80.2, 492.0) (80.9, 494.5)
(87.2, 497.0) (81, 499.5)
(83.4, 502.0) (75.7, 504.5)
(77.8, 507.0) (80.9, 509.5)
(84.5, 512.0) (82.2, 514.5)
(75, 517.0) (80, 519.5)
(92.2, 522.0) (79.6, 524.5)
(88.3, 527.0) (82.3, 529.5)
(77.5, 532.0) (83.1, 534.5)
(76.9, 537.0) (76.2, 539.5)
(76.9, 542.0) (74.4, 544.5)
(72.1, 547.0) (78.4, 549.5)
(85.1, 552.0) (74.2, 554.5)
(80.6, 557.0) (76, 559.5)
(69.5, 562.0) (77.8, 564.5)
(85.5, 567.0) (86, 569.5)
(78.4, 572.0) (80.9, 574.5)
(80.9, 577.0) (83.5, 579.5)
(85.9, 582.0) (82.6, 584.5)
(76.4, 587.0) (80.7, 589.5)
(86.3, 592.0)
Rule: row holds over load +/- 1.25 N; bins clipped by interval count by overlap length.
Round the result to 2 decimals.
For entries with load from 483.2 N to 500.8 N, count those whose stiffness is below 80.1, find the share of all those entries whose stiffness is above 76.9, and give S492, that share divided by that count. 0.50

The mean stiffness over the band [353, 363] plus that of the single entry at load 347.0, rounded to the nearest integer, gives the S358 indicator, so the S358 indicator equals 144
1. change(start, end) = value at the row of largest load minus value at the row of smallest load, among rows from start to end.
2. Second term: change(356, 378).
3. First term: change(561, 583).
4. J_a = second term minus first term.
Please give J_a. -18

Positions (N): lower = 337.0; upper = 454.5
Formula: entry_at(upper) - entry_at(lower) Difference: -12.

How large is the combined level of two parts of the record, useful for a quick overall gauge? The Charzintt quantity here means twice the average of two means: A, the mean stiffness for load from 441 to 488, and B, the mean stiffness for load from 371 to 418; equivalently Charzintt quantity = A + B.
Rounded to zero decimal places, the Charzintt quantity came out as 145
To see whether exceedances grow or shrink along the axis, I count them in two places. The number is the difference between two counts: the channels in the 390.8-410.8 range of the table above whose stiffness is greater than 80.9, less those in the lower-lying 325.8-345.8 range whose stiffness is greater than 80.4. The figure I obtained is 1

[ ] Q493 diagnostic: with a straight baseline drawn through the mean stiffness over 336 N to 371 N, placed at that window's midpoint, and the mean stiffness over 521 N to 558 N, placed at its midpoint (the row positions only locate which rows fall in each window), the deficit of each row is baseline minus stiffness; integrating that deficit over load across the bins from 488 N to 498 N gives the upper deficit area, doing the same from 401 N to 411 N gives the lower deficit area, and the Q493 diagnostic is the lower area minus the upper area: 34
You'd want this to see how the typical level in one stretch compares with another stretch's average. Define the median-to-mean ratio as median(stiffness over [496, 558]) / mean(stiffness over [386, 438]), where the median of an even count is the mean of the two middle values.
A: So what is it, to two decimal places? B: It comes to 1.07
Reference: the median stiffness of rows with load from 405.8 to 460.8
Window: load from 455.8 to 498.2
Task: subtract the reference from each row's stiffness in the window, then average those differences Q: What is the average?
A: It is 5.3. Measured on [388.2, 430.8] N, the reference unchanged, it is 4.5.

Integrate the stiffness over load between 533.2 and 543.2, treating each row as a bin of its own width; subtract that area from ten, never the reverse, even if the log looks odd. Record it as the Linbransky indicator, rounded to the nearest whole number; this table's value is -773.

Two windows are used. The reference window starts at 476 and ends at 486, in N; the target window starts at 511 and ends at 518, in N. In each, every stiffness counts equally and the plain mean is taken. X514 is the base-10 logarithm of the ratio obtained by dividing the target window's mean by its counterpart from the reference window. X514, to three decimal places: 0.004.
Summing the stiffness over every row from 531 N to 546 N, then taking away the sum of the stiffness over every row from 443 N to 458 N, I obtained 57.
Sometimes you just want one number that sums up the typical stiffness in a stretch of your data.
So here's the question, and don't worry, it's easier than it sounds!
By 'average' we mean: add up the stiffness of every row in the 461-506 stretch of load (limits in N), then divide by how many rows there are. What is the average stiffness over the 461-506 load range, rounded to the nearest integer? 77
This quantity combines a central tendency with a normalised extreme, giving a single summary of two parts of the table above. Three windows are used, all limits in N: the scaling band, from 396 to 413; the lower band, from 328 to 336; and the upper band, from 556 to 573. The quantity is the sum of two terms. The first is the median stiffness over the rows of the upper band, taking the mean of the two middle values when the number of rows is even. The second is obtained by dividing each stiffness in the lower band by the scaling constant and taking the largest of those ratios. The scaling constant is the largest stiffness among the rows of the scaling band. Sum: 79.4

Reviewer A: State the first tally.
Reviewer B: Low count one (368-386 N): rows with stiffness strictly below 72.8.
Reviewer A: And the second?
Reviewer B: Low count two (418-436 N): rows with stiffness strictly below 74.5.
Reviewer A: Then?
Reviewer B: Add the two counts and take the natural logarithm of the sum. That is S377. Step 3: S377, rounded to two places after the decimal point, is 2.08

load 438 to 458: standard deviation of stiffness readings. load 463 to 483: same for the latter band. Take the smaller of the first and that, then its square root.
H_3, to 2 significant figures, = 2.2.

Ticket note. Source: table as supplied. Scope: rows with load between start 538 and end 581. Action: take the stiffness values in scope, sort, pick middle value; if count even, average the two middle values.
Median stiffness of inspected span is 78.4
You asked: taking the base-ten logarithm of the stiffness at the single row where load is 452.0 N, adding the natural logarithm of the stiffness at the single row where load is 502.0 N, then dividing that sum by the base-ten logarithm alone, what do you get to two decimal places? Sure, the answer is 3.40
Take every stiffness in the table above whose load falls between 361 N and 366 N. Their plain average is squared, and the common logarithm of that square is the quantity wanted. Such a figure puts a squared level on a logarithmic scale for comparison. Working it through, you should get 3.69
